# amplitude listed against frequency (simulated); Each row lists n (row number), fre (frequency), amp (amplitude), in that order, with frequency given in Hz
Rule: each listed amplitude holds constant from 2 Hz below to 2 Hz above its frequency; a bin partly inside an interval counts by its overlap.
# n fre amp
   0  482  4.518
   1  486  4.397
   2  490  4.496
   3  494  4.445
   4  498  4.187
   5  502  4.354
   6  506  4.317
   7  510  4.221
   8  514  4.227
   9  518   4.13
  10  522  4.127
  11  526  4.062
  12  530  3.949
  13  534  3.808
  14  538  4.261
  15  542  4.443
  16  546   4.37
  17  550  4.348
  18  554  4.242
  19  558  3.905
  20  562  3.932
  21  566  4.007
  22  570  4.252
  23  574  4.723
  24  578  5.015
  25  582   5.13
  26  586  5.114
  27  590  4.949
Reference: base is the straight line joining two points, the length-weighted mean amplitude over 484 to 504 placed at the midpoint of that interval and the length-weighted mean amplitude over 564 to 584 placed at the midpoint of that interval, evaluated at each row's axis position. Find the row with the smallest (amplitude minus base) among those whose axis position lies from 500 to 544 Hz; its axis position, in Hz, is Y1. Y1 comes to 534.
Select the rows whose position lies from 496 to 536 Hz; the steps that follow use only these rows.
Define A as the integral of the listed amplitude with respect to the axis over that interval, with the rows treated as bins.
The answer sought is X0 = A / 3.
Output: 55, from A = 166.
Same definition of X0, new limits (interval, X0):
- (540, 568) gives 39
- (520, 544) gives 33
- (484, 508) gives 35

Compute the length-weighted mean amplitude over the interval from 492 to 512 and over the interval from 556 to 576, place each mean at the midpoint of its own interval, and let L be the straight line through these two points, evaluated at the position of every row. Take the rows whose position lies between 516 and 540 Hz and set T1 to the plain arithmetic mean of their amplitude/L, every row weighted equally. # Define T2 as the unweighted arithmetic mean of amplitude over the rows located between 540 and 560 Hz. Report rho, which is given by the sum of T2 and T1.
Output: 5.22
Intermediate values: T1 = 0.95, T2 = 4.26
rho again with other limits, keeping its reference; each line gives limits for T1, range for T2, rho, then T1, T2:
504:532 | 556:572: 5.00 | 0.97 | 4.02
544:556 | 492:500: 5.34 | 1.03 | 4.32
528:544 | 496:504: 5.24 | 0.97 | 4.27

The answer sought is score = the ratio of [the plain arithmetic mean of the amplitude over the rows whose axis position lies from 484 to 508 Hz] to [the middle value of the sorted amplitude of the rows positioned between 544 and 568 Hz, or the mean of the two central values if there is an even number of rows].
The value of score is 1.06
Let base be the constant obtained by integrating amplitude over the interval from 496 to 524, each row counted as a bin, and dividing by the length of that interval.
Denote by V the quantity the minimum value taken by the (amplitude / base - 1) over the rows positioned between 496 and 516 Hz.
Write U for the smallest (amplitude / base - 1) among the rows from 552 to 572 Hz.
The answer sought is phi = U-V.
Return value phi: -0.07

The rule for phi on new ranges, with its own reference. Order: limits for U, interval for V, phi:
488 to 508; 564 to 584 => 0.04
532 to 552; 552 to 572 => -0.02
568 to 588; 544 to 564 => 0.08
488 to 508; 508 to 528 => 0.03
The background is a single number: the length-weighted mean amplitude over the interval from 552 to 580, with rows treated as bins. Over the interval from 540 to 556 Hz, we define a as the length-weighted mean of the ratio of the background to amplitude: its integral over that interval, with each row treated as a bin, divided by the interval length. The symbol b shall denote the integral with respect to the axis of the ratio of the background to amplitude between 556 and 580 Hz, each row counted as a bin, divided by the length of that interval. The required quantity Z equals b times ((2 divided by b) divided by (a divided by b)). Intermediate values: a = 0.988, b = 1.01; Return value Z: 2.04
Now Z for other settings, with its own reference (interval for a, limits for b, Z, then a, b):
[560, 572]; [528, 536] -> 2.09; 1.058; 1.11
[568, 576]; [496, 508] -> 2.09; 0.960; 1.00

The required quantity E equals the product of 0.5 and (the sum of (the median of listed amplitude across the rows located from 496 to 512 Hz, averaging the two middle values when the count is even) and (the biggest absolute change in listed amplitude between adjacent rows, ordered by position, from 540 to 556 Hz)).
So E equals 2.19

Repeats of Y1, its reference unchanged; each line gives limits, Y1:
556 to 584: 558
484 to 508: 498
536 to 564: 558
